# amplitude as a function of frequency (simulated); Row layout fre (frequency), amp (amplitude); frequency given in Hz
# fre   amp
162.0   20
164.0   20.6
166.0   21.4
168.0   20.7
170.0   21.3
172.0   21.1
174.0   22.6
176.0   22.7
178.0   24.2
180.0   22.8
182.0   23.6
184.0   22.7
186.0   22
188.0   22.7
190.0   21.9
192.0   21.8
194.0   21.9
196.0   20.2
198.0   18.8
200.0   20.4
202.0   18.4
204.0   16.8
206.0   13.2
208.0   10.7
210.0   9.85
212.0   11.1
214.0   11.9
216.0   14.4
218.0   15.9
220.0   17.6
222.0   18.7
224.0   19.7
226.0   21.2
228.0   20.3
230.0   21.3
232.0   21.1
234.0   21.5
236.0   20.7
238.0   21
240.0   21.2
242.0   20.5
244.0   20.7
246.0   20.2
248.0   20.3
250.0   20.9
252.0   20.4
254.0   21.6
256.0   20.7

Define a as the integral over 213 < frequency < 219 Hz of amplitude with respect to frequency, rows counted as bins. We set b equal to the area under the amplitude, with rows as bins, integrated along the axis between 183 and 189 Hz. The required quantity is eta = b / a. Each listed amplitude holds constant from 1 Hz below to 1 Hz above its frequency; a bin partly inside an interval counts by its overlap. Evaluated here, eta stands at 1.6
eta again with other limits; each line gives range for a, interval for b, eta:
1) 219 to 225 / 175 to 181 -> 1.2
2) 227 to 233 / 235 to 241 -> 1.0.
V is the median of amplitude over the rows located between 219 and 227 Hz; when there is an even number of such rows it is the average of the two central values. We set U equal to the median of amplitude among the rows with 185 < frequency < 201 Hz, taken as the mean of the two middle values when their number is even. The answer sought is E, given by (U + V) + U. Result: 63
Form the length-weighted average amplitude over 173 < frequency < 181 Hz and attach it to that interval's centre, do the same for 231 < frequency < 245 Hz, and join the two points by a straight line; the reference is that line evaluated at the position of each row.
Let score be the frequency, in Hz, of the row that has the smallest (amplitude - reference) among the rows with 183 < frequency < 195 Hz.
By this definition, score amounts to 186.0 Hz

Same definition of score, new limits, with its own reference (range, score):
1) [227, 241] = 228.0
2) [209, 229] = 210.0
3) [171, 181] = 172.0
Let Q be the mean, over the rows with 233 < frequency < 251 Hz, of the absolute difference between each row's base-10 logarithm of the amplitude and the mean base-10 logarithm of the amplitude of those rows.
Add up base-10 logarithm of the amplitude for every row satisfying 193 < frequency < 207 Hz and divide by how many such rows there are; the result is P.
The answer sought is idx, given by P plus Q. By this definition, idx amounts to 1.27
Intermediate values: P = 1.26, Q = 0.007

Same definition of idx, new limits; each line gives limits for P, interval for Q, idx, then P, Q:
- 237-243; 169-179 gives 1.34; 1.32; 0.018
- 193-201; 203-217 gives 1.37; 1.31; 0.065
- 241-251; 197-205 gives 1.34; 1.31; 0.023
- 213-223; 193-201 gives 1.21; 1.19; 0.018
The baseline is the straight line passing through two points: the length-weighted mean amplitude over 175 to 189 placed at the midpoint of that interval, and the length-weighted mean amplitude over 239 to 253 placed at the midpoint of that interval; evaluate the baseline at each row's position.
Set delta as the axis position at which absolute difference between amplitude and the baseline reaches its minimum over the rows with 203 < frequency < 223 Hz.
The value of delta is 222.0 Hz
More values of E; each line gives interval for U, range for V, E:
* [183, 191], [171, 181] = 67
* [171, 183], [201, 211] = 59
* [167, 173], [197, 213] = 57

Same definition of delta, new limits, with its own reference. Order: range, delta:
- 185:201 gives 188.0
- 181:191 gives 188.0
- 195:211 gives 200.0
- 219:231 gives 230.0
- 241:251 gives 244.0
